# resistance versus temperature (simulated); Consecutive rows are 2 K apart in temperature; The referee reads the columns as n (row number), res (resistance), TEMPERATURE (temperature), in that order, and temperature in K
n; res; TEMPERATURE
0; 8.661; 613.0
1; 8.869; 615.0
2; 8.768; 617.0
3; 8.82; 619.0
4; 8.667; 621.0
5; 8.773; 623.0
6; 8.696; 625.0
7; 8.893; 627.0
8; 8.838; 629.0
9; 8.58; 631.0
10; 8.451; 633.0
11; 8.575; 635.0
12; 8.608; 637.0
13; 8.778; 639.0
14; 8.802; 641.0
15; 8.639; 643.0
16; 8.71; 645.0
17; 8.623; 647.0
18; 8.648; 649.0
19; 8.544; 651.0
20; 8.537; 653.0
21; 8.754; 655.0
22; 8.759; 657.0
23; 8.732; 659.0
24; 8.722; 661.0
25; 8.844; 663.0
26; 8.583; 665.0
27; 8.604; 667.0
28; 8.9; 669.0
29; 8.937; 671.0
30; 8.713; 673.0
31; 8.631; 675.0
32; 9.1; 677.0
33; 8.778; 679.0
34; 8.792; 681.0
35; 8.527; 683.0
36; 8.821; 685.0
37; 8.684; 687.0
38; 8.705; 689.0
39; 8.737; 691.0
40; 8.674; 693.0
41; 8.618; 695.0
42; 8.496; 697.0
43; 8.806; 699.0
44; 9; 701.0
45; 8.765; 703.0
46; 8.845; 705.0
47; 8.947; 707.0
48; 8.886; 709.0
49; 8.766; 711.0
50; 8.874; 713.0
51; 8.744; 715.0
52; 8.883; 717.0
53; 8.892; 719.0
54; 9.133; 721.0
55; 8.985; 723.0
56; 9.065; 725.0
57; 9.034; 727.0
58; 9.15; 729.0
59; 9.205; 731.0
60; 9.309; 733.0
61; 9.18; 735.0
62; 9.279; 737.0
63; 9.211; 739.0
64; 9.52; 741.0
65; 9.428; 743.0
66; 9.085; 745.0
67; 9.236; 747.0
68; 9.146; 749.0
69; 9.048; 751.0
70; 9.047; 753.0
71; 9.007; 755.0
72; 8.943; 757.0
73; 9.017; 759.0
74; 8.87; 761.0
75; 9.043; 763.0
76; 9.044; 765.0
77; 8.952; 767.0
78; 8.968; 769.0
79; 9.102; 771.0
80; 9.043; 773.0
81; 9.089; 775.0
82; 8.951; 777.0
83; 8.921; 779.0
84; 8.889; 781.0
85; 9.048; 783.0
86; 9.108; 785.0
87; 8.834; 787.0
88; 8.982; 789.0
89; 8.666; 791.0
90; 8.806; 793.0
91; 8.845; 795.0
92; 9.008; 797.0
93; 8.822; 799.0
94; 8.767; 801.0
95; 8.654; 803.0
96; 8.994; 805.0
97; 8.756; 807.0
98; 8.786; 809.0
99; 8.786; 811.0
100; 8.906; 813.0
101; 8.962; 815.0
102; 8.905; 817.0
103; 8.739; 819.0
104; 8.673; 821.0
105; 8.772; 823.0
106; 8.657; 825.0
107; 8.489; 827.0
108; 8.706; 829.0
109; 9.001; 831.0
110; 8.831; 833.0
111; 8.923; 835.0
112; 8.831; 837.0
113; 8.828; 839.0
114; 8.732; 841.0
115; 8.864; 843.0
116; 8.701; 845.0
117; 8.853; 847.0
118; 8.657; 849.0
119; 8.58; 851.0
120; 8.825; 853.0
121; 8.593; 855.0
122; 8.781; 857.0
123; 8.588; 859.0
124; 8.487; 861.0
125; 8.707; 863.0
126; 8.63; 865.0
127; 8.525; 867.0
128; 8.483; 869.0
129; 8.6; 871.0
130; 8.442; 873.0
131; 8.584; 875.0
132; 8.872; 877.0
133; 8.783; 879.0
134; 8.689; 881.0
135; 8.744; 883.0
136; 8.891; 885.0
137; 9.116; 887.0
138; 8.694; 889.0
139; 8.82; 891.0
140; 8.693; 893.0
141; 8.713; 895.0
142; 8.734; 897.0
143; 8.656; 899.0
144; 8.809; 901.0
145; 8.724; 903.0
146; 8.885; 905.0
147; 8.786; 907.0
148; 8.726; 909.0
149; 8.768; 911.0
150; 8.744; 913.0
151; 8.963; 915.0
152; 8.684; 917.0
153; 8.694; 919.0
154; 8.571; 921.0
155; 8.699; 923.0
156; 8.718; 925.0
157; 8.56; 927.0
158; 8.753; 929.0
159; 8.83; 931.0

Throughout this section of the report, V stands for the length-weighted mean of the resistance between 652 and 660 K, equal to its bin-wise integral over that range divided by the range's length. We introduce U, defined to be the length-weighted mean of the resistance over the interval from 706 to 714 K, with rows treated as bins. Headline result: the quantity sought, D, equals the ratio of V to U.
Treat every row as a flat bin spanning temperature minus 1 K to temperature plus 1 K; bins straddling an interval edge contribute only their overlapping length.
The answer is 0.98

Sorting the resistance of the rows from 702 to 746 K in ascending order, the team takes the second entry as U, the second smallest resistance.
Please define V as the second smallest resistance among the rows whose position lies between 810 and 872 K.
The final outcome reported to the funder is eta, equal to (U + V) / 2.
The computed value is 8.63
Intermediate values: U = 8.765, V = 8.487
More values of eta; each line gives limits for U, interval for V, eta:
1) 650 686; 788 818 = 8.60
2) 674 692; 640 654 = 8.59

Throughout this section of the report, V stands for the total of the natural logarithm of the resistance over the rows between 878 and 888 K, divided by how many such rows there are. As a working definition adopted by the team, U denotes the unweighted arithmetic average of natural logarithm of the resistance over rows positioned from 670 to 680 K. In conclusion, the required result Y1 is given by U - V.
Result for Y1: -0.001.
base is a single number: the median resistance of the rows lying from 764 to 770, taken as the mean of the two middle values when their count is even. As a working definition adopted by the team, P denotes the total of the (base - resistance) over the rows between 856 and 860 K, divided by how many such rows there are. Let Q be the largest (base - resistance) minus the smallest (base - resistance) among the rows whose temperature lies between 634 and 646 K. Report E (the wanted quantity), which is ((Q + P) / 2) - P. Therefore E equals -0.03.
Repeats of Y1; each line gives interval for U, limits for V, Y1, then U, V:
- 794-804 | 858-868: 0.027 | 2.18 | 2.15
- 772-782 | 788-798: 0.013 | 2.19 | 2.18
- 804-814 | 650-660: 0.021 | 2.18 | 2.16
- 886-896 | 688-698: 0.018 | 2.18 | 2.16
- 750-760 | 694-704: 0.031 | 2.20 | 2.17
